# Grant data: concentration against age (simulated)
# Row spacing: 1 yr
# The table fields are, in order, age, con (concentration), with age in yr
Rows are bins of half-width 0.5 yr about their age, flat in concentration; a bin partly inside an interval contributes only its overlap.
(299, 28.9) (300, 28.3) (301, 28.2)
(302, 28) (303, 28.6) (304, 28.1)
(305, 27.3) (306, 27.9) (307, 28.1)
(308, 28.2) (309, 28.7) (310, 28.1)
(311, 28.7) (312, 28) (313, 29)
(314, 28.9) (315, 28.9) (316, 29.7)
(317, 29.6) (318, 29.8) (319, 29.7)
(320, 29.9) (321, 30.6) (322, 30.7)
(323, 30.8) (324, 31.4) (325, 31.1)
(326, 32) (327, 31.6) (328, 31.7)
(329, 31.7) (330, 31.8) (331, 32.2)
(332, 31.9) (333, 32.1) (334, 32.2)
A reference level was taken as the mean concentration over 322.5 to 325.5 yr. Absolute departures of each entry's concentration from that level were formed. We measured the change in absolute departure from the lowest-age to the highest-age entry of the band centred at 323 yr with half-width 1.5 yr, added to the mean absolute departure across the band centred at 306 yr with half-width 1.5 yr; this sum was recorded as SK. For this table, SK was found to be 3.2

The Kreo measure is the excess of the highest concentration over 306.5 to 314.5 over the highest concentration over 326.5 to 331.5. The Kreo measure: -3.2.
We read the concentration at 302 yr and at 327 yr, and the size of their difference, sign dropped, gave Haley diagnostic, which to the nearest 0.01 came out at 3.60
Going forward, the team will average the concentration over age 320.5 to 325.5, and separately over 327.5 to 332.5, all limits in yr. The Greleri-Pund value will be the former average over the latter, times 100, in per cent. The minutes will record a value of 97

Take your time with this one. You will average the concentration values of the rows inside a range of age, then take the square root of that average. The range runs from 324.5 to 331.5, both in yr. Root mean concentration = 5.63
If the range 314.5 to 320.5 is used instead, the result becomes 5.44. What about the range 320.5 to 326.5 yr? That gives 5.58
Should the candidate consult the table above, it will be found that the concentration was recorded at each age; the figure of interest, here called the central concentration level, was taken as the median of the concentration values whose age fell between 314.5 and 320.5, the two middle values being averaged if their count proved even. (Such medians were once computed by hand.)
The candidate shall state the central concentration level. 29.7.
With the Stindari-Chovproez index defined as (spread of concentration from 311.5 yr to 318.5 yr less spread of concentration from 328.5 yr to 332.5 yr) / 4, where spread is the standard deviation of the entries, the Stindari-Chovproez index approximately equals 0.10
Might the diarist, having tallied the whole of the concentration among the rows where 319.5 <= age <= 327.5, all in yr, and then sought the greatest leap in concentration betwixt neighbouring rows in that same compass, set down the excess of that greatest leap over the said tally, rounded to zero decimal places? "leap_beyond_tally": -247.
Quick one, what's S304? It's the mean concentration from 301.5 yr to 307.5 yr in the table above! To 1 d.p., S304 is 28.0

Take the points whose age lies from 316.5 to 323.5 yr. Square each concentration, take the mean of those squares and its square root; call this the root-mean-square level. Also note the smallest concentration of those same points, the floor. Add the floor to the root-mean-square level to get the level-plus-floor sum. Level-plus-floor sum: 59.8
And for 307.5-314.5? 56.5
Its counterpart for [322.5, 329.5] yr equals 62.3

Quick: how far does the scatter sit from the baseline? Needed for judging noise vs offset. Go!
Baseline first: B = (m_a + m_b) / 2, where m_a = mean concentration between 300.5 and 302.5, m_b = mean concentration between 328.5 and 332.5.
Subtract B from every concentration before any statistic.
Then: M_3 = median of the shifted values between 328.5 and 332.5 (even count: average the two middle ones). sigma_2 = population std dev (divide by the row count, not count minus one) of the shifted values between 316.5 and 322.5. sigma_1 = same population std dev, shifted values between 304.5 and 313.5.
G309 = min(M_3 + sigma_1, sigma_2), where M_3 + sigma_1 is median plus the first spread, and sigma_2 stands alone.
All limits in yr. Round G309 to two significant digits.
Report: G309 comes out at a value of 0.43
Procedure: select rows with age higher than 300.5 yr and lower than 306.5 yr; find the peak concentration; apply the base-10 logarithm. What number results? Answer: 1.46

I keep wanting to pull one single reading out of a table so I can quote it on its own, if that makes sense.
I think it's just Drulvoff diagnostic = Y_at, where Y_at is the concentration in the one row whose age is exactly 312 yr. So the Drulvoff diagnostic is 28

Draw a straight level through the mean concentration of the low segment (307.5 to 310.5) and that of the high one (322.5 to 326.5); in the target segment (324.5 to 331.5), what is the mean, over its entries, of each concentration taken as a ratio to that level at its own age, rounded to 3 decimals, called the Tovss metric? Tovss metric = 0.992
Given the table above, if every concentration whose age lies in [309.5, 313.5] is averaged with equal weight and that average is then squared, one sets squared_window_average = 809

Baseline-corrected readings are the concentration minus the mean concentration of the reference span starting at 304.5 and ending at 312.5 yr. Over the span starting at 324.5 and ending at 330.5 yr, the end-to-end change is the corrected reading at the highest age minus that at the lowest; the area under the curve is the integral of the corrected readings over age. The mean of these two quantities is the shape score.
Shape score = 11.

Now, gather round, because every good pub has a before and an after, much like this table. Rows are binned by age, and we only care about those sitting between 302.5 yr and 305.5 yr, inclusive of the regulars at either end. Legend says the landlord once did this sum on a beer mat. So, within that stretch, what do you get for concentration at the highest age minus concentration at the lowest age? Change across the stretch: -1.3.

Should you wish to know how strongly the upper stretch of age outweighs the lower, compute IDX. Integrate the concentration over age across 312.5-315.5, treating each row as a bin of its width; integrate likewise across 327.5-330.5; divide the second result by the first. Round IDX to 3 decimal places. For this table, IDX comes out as 1.097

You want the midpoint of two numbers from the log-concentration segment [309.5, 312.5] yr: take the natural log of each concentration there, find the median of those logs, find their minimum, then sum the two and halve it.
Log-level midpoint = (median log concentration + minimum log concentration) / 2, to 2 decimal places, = 3.33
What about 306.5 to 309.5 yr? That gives 3.34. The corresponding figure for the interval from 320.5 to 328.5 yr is 3.43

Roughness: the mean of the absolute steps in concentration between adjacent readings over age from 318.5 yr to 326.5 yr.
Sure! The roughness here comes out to 0.41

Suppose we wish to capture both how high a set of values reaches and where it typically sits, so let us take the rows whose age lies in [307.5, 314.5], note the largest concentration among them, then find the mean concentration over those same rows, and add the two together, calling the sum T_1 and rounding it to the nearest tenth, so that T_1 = 57.5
